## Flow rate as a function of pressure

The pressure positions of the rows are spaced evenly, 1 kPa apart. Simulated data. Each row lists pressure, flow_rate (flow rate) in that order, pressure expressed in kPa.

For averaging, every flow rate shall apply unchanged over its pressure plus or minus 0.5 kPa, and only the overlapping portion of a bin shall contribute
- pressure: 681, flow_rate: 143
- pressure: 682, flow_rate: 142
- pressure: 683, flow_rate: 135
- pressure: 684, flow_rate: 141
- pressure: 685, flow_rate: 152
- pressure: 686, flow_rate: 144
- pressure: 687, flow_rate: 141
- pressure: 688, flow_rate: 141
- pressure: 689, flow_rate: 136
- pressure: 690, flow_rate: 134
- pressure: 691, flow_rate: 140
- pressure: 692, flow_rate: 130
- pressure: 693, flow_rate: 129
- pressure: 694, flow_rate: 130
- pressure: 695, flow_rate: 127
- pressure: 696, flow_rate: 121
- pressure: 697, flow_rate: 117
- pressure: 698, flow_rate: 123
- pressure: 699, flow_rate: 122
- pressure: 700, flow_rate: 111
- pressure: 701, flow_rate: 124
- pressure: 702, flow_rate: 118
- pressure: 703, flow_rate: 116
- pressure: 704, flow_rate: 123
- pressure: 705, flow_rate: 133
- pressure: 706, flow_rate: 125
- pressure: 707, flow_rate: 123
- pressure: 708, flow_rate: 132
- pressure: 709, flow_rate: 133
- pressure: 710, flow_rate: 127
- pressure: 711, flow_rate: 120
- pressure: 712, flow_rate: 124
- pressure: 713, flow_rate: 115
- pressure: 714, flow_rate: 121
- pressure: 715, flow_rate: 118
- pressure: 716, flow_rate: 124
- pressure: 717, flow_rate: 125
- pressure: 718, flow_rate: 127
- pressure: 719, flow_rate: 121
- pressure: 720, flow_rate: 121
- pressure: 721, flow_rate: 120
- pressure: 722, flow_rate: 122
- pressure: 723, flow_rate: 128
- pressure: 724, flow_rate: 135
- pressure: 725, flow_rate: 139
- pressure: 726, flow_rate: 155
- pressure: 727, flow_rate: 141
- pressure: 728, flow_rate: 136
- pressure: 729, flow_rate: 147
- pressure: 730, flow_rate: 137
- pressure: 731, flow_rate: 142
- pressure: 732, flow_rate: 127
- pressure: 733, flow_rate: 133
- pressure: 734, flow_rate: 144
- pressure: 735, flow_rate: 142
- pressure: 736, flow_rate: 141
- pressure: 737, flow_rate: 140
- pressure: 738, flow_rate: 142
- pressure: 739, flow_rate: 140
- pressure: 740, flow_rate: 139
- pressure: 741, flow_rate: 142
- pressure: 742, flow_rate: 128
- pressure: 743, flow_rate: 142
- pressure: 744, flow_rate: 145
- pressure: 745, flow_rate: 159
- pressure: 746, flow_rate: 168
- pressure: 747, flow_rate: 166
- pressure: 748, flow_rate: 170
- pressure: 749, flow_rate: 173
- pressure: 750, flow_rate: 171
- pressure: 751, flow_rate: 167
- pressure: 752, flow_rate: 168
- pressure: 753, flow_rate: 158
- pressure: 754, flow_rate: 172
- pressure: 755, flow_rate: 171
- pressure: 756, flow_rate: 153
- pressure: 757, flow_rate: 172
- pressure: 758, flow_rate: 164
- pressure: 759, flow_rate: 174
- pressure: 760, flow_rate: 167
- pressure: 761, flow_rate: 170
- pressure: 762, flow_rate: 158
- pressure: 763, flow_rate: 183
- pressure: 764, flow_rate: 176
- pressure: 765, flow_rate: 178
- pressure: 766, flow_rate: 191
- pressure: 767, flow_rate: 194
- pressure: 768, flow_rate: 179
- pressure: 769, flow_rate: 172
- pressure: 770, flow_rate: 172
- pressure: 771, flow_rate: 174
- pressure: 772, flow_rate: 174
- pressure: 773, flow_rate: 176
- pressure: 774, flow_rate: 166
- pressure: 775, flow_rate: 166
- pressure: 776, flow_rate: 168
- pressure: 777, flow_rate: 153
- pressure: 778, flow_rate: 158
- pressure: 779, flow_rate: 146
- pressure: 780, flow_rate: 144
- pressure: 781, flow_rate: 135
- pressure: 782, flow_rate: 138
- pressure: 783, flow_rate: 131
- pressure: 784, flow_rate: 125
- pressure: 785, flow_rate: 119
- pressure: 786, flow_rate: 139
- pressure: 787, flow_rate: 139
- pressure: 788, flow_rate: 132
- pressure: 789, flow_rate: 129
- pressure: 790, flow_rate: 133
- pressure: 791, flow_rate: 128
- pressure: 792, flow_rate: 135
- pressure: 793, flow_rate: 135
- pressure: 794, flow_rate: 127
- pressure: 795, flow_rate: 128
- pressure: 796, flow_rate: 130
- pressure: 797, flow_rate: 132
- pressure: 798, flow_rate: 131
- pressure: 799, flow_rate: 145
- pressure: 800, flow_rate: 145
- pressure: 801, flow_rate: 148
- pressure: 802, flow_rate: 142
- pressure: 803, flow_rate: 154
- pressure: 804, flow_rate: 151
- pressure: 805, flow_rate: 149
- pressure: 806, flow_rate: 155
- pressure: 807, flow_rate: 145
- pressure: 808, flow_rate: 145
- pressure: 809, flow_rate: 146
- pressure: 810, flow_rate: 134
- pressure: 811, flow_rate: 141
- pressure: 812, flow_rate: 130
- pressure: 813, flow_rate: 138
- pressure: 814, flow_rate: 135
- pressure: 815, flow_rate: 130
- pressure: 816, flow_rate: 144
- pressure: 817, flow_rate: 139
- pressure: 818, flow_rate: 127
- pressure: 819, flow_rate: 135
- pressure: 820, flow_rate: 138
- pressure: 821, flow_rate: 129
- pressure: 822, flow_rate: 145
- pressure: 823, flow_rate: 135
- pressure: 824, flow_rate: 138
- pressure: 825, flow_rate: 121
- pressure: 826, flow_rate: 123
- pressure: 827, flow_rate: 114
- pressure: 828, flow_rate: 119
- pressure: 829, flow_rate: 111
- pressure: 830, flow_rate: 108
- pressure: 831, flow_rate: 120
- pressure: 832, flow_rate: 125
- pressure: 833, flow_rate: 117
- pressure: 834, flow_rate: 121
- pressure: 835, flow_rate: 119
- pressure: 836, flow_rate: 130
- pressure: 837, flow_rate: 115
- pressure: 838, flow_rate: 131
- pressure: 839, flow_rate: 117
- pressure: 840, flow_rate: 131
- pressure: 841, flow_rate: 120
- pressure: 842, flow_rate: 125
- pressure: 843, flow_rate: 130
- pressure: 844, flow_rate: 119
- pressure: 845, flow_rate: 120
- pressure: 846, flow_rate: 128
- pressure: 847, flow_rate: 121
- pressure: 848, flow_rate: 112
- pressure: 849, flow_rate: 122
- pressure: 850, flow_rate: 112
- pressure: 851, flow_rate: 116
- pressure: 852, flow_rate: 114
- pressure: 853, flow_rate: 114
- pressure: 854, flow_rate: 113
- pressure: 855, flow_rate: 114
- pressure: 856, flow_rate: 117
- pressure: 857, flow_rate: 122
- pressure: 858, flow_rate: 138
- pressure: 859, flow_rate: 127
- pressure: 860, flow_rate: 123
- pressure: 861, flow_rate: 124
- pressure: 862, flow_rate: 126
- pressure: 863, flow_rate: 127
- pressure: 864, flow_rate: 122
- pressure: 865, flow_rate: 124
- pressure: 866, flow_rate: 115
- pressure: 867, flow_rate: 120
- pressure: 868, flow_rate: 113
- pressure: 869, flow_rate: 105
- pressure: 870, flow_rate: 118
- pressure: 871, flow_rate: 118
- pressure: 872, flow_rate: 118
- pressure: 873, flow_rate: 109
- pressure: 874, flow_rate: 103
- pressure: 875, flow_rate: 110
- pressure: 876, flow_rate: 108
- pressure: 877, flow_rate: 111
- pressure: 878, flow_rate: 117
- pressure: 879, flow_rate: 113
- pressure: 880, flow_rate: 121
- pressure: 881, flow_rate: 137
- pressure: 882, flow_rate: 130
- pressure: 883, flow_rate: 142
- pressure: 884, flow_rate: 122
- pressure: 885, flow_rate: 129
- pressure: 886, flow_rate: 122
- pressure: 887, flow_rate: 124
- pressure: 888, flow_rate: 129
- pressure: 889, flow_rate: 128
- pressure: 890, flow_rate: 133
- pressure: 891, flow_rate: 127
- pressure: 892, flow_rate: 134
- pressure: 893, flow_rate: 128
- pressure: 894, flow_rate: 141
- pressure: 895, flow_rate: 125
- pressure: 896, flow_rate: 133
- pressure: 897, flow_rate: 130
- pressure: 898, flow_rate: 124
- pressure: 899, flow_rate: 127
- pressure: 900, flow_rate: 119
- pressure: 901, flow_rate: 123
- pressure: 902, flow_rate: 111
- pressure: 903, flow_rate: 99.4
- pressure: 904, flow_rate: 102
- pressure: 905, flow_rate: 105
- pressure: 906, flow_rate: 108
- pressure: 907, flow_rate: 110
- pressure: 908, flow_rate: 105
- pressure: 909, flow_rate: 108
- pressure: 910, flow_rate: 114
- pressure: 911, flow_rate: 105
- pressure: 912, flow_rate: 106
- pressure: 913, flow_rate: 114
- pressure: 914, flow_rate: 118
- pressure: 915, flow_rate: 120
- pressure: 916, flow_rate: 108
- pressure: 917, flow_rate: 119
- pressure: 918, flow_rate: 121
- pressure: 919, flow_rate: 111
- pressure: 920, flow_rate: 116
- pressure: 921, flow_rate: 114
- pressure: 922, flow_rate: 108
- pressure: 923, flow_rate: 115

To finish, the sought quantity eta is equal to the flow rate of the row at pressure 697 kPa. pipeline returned 117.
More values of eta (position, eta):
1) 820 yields 138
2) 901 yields 123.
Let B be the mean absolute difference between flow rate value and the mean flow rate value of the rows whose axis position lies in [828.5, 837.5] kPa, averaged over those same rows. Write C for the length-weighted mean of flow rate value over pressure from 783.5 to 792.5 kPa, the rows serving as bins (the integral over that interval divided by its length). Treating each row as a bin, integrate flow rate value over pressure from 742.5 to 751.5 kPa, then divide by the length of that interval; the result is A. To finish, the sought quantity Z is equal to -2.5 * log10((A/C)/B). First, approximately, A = 162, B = 5.1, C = 131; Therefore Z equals 1.53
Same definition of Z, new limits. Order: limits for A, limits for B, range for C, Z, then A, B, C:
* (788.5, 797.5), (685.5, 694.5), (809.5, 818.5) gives 1.74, 131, 4.8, 135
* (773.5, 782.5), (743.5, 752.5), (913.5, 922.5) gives 1.62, 153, 5.9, 115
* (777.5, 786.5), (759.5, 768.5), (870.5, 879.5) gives 2.10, 137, 8.5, 112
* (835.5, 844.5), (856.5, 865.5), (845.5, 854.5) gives 1.20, 124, 3.2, 117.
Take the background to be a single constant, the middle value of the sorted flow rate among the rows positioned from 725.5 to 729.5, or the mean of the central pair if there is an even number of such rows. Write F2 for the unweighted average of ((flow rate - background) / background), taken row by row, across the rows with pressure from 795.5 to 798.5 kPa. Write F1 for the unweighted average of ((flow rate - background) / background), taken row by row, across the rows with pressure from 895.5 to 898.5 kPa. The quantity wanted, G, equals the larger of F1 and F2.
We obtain -0.09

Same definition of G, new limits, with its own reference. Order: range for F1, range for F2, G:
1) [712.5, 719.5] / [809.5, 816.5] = -0.06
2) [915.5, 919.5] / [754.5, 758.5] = 0.15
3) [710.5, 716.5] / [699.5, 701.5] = -0.16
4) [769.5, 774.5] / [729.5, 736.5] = 0.20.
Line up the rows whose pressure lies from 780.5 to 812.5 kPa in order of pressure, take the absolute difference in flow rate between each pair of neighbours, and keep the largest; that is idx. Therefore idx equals 20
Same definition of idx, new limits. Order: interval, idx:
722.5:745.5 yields 16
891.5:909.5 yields 16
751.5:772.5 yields 25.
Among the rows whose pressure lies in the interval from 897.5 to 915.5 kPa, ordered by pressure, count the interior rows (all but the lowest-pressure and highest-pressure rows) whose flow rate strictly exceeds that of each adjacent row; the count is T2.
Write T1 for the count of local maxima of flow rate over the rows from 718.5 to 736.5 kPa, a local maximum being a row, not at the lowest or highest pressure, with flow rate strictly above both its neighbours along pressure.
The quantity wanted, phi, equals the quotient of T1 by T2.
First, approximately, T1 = 4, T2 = 4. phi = 1.00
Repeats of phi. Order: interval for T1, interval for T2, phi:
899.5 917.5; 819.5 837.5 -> 0.57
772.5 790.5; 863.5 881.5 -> 0.75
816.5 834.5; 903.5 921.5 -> 1.20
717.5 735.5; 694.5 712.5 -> 1.00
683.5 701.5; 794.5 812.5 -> 0.67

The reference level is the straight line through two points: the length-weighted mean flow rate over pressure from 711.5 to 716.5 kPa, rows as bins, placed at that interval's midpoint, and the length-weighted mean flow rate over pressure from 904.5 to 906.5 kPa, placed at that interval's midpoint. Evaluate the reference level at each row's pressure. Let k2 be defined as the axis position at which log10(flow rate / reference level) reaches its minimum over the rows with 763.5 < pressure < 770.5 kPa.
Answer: 769 kPa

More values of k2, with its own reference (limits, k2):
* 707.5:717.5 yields 713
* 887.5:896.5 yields 895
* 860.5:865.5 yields 864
